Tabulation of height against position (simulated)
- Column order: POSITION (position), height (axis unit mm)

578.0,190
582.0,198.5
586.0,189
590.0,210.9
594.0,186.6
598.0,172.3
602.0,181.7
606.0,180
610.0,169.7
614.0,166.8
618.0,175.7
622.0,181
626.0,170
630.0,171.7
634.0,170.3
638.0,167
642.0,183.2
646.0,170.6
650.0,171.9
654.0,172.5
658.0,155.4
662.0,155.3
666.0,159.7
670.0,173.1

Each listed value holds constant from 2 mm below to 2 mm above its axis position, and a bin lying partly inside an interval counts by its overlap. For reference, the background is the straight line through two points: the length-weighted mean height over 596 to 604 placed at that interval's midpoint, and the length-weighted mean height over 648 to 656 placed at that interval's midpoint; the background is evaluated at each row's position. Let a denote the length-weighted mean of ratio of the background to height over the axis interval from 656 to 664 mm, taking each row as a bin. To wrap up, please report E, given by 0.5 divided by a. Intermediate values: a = 1.10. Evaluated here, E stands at 0.453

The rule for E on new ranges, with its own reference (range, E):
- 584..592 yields 0.560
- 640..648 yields 0.511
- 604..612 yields 0.496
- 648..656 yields 0.500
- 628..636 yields 0.491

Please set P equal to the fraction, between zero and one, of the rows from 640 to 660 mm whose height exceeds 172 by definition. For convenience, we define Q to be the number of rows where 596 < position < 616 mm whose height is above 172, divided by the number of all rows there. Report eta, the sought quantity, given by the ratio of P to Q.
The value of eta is 0.7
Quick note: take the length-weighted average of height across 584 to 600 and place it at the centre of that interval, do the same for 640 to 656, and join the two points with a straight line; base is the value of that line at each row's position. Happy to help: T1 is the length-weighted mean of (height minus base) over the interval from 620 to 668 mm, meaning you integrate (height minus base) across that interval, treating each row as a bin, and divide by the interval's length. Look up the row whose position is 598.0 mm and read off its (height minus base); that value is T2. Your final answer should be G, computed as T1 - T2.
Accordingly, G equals 9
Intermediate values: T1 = -6.58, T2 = -16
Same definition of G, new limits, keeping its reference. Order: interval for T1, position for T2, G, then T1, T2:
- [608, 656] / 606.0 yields 0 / -6.35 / -6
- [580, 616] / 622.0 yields -4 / -4.13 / -1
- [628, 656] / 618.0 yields 3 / -3.72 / -7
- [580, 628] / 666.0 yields 5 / -4.60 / -10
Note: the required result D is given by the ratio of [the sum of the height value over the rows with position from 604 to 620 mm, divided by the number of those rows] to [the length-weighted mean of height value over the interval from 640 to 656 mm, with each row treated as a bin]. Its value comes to 0.99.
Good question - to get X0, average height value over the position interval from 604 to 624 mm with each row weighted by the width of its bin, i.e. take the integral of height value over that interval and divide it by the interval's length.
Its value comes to 175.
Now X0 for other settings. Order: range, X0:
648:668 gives 163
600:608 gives 181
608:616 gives 168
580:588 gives 194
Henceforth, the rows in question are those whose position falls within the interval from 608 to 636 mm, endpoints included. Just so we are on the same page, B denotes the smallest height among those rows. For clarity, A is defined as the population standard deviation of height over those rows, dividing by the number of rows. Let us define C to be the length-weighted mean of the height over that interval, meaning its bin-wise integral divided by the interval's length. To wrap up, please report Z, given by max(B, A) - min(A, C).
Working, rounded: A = 4.4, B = 166.8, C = 172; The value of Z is 162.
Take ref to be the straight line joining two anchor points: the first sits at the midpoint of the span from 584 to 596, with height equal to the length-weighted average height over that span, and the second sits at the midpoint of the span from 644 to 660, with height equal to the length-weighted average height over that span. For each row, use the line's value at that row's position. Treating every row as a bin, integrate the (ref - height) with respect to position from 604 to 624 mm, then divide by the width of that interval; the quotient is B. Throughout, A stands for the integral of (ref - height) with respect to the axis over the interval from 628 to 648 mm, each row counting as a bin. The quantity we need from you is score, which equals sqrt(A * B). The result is 16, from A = 27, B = 10.1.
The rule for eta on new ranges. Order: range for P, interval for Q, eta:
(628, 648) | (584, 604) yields 0.2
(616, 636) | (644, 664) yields 2.0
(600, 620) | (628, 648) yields 3.0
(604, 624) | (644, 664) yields 3.0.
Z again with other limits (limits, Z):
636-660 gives 147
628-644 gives 161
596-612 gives 165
